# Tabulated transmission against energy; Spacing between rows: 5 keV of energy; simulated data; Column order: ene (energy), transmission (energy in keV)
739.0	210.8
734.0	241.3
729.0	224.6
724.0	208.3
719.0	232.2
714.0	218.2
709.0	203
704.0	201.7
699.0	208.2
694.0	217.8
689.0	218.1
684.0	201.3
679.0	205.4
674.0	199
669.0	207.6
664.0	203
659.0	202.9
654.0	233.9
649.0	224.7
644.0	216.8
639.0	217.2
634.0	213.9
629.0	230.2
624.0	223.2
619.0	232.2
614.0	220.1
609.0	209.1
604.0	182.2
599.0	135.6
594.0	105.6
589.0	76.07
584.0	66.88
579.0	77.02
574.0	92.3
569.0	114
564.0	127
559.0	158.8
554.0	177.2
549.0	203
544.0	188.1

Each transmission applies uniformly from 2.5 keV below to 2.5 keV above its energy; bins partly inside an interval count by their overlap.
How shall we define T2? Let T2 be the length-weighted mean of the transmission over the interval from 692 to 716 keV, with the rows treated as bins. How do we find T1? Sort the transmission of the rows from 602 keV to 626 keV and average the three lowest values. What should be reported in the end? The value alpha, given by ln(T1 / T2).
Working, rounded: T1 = 204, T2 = 209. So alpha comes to -0.03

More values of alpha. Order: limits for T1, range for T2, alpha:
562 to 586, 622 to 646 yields -1.03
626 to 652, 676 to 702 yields 0.03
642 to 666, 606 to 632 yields -0.07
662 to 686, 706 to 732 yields -0.08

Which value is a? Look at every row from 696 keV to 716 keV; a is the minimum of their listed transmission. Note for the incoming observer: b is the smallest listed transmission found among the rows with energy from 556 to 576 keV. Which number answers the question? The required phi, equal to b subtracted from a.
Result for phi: 109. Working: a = 201.7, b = 92.3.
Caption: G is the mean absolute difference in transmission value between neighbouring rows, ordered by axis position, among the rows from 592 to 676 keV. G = 14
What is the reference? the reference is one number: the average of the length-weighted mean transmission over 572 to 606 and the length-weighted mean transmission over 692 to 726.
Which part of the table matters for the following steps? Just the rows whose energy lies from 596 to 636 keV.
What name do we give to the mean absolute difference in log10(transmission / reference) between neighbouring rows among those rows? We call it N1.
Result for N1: 0.042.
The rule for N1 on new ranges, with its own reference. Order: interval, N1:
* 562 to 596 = 0.079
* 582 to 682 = 0.039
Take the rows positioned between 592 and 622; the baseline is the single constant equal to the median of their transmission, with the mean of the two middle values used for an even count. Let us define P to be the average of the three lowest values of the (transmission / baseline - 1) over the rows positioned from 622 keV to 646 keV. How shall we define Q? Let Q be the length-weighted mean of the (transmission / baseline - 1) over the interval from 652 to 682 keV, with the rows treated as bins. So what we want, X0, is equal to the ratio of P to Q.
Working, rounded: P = 0.10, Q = 0.064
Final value 1.6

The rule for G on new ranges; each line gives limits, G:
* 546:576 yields 22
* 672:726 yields 10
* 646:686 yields 9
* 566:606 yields 23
